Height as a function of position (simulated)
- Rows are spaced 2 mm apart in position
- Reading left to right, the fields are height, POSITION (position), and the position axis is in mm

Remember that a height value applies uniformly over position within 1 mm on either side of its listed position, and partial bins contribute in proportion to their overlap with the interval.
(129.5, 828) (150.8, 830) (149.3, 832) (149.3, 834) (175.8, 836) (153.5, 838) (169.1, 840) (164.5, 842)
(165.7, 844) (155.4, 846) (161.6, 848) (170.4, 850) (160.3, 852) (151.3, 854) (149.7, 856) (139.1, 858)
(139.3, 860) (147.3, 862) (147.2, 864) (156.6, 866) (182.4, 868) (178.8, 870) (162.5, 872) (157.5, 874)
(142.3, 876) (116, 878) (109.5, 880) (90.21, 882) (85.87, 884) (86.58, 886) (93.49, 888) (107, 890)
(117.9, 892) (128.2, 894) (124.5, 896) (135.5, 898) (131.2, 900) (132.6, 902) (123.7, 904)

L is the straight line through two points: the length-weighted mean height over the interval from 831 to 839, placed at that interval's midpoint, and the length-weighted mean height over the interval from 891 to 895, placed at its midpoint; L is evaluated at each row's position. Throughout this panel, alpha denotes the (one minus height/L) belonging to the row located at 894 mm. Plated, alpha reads -0.05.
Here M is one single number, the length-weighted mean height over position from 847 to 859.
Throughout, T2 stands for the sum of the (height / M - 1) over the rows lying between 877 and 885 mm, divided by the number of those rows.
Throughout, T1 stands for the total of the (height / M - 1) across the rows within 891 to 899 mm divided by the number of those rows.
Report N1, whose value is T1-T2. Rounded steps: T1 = -0.186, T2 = -0.35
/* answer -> 0.2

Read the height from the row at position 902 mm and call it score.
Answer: 132.6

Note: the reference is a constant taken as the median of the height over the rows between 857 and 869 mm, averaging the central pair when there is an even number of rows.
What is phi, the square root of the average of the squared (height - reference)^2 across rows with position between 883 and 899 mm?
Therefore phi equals 2233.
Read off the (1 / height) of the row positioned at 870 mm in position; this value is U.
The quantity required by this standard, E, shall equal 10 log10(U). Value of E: -22.5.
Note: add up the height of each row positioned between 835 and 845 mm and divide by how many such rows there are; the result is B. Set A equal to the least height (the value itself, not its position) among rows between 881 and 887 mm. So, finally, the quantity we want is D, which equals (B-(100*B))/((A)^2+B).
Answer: -2.2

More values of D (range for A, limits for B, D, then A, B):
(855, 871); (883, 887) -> -0.4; 139.1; 86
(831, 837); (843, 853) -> -0.7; 149.3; 163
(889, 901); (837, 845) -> -1.4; 107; 163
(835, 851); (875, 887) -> -0.4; 153.5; 105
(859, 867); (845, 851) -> -0.8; 139.3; 162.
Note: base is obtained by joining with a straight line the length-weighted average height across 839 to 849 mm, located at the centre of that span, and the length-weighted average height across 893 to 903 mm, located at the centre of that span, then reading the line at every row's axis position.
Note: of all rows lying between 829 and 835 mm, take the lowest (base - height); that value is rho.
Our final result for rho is 20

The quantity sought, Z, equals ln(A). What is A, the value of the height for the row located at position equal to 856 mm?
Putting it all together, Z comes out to 5.01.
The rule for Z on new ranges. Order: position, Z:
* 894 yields 4.85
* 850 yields 5.14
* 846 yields 5.05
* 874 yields 5.06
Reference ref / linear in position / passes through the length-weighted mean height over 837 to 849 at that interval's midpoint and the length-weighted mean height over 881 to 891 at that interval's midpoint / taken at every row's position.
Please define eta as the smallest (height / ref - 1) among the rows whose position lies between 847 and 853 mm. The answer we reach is 0.05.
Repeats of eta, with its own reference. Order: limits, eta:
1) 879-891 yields -0.10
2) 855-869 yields 0.01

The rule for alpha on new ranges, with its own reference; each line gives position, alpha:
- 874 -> -0.17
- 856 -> -0.03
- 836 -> -0.12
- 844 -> -0.09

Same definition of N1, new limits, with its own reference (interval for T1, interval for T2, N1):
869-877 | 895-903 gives 0.2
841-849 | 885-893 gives 0.4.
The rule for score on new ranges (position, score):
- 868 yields 182.4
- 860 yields 139.3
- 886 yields 86.58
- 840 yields 169.1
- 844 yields 165.7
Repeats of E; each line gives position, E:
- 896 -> -21.0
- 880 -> -20.4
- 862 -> -21.7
